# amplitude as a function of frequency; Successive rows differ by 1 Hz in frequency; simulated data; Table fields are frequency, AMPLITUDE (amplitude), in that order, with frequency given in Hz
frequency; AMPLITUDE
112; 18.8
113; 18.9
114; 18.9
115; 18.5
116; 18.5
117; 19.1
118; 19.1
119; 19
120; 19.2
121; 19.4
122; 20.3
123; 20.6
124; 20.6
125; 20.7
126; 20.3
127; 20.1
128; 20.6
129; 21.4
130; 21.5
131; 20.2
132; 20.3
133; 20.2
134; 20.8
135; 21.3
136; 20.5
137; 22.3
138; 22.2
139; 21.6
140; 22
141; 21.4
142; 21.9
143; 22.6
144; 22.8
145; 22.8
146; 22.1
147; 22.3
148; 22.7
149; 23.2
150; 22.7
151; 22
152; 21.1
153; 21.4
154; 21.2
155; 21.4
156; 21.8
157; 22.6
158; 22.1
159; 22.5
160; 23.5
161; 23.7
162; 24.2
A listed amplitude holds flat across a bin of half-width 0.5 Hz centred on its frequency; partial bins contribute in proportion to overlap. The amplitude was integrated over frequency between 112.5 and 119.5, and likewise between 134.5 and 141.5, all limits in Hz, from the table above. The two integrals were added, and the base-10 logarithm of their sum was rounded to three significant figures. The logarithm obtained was 2.45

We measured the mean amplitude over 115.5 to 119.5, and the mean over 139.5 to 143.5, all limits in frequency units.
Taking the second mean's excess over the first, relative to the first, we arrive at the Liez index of 0.16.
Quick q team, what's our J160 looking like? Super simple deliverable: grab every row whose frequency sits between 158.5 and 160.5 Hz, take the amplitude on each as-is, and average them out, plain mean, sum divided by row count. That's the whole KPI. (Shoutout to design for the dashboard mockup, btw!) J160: 23.0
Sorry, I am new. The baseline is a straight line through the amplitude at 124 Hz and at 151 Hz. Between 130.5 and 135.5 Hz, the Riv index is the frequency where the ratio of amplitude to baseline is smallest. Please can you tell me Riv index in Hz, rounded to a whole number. 133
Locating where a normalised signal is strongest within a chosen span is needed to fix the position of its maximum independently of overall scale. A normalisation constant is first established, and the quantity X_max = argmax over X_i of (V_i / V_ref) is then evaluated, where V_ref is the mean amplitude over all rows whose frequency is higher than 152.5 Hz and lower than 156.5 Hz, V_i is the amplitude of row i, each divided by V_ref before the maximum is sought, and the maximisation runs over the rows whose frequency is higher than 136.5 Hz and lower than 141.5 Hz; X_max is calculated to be 137 Hz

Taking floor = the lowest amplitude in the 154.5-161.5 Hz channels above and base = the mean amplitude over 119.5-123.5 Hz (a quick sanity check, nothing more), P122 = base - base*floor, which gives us -405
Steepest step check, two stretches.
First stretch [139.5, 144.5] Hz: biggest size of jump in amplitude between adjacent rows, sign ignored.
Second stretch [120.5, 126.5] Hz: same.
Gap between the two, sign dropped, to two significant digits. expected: 0.20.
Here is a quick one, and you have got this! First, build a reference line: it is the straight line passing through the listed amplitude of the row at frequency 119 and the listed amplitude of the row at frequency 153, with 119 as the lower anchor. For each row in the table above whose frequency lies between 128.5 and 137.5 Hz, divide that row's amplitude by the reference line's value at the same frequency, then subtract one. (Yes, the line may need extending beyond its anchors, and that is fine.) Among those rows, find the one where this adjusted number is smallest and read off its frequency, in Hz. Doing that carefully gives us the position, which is 133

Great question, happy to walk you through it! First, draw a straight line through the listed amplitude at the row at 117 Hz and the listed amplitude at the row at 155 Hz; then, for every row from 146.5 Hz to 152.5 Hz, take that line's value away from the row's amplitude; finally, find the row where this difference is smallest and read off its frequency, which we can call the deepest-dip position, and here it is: 152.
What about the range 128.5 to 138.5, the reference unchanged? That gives 133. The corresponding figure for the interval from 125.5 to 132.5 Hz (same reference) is 131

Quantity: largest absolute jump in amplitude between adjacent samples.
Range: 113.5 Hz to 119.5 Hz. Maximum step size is 0.60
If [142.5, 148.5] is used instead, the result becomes 0.70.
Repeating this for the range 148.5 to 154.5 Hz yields 0.90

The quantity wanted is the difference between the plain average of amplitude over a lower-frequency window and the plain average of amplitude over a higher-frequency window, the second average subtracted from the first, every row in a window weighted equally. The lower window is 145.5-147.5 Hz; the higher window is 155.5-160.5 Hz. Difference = 0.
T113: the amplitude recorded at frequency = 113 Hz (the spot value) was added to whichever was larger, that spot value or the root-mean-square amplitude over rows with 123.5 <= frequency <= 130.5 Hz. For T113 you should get 39.6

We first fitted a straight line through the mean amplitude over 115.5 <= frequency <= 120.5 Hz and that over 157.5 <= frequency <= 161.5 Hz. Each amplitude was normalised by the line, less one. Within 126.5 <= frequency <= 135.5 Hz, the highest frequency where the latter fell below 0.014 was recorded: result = 133 Hz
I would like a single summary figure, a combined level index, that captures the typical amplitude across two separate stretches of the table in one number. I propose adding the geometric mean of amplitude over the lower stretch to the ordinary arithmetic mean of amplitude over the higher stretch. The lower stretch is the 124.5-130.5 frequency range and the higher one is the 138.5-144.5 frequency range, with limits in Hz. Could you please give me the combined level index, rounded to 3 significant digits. 42.8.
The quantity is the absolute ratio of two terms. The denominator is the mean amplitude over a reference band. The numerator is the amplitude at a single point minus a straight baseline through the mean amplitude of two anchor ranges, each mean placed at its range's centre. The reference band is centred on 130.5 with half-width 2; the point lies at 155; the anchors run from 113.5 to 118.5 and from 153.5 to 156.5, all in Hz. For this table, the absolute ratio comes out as 0.003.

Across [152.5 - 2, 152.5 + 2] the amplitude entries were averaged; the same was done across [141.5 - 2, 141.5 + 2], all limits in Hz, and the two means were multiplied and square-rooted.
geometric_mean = 21.7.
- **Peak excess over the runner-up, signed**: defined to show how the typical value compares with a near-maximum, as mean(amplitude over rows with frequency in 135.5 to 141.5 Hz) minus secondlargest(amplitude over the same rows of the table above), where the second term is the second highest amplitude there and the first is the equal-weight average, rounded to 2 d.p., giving -0.53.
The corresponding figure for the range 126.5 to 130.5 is -0.50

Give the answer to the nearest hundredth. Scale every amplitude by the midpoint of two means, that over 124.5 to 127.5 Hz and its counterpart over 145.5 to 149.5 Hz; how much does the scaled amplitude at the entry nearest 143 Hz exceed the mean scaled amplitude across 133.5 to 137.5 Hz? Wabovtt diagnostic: 0.06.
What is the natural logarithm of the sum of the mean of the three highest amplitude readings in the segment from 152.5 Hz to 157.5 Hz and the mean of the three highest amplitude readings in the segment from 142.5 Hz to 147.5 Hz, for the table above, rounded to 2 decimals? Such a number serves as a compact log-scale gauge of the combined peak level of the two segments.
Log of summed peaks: 3.80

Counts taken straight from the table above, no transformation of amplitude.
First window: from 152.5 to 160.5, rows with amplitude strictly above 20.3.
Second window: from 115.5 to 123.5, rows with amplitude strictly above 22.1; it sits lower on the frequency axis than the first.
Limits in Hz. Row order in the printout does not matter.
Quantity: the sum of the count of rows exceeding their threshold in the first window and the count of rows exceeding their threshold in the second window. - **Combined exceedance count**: 8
